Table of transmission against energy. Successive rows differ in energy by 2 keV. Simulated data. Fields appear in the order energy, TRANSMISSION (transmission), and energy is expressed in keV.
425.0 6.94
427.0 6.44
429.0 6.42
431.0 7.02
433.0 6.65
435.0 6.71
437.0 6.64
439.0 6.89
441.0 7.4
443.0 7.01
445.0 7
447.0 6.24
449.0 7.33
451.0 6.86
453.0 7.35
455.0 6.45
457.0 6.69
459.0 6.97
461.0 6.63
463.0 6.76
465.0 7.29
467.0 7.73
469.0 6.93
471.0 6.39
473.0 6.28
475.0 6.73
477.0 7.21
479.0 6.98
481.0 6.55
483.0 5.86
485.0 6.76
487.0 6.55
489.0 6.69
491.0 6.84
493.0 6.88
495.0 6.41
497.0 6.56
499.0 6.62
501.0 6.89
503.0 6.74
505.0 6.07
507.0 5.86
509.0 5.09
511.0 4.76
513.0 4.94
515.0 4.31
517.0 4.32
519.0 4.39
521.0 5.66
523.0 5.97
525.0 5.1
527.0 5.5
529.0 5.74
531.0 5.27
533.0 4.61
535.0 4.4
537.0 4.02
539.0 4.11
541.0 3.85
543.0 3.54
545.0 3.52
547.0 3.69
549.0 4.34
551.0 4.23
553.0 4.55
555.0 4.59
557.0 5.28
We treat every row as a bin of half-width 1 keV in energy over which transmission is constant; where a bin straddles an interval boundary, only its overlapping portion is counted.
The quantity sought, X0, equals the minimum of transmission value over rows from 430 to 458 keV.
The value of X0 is 6.24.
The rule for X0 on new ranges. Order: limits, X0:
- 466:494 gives 5.86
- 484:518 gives 4.31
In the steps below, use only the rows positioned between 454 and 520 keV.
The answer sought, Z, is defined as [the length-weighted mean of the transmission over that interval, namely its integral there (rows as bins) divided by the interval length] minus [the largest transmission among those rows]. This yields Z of -1.4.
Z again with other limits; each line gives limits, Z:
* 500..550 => -2.0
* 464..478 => -0.8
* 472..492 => -0.6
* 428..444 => -0.6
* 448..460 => -0.4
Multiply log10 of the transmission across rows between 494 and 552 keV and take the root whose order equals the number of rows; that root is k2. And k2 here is 0.69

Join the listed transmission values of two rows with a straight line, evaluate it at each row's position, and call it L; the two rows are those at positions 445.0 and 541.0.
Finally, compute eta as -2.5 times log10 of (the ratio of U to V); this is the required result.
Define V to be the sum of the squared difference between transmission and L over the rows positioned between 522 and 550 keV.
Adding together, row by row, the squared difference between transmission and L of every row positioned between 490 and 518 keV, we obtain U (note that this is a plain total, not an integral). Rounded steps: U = 16.5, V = 9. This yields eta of -0.7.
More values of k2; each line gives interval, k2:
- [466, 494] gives 0.83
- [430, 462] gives 0.84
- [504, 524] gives 0.70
